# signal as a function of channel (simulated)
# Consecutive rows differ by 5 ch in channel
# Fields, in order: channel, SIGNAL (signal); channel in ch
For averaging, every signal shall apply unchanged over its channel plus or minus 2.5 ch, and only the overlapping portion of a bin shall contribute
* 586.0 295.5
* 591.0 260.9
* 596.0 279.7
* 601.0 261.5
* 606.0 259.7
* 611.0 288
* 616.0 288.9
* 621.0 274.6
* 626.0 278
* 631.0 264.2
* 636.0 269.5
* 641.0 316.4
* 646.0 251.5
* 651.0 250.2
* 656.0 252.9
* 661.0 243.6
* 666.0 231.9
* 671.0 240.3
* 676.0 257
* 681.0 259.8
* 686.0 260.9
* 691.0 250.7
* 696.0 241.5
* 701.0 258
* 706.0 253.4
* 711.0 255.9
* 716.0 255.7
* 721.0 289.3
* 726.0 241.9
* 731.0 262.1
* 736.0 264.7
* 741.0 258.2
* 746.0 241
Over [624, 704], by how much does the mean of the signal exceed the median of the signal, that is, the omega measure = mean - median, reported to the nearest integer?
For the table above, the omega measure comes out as 3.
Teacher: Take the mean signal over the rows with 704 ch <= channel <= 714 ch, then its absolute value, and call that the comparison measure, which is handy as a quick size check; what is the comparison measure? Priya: 255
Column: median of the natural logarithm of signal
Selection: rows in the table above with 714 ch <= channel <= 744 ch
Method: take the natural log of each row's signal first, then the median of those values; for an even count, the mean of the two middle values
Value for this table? 5.56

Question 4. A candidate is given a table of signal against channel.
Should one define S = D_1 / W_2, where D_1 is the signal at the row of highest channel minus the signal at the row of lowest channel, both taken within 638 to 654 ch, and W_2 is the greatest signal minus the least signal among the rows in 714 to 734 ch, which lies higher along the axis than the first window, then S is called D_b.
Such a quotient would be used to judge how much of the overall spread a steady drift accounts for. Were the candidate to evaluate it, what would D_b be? -1.4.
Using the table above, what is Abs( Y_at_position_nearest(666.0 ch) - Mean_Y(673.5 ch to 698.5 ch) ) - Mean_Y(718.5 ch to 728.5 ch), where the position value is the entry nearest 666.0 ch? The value -244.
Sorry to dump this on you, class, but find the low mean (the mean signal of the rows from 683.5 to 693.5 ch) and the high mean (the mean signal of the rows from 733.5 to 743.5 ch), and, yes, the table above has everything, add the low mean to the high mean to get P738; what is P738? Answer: 517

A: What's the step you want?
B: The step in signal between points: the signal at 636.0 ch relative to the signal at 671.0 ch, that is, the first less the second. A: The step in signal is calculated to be 29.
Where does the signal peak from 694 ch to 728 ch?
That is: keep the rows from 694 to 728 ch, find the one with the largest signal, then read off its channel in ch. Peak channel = 721.0 ch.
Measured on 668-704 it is 686.0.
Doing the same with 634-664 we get 641.0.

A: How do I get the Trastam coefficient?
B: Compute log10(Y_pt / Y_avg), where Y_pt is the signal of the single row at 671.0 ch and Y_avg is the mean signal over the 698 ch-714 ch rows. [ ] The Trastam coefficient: -0.03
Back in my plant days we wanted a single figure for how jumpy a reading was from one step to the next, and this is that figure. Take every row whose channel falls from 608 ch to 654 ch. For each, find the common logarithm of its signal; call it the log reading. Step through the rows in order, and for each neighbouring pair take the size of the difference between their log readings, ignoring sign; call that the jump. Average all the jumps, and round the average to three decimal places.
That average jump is 0.029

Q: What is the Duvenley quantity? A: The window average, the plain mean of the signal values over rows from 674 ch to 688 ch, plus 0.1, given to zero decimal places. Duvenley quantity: 259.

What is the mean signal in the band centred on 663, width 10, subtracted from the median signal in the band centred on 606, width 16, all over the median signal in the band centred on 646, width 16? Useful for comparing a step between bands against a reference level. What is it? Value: 0.09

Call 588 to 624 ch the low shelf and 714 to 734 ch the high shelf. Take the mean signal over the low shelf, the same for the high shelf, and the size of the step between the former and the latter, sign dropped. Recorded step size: 11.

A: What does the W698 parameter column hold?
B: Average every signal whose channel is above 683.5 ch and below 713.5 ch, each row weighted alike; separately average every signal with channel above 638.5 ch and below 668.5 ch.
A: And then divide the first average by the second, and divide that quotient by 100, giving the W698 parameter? 0.0098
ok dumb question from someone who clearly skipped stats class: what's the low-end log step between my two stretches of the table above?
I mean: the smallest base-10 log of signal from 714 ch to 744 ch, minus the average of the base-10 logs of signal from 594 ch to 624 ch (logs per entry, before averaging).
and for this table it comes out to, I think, -0.06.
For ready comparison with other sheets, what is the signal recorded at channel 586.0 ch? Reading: 295.5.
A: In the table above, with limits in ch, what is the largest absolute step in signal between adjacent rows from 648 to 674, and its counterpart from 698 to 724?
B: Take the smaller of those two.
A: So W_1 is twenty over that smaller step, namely 1.7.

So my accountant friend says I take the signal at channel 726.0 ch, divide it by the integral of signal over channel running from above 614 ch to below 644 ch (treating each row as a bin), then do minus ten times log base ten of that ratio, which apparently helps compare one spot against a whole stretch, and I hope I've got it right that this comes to 15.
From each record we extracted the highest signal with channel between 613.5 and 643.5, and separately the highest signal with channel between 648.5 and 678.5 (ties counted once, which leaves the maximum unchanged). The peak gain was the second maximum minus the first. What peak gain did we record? -59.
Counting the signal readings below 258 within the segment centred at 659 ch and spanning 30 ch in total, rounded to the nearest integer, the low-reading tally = 6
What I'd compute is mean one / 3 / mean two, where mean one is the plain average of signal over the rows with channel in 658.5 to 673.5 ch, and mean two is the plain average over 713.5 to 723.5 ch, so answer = 0.292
